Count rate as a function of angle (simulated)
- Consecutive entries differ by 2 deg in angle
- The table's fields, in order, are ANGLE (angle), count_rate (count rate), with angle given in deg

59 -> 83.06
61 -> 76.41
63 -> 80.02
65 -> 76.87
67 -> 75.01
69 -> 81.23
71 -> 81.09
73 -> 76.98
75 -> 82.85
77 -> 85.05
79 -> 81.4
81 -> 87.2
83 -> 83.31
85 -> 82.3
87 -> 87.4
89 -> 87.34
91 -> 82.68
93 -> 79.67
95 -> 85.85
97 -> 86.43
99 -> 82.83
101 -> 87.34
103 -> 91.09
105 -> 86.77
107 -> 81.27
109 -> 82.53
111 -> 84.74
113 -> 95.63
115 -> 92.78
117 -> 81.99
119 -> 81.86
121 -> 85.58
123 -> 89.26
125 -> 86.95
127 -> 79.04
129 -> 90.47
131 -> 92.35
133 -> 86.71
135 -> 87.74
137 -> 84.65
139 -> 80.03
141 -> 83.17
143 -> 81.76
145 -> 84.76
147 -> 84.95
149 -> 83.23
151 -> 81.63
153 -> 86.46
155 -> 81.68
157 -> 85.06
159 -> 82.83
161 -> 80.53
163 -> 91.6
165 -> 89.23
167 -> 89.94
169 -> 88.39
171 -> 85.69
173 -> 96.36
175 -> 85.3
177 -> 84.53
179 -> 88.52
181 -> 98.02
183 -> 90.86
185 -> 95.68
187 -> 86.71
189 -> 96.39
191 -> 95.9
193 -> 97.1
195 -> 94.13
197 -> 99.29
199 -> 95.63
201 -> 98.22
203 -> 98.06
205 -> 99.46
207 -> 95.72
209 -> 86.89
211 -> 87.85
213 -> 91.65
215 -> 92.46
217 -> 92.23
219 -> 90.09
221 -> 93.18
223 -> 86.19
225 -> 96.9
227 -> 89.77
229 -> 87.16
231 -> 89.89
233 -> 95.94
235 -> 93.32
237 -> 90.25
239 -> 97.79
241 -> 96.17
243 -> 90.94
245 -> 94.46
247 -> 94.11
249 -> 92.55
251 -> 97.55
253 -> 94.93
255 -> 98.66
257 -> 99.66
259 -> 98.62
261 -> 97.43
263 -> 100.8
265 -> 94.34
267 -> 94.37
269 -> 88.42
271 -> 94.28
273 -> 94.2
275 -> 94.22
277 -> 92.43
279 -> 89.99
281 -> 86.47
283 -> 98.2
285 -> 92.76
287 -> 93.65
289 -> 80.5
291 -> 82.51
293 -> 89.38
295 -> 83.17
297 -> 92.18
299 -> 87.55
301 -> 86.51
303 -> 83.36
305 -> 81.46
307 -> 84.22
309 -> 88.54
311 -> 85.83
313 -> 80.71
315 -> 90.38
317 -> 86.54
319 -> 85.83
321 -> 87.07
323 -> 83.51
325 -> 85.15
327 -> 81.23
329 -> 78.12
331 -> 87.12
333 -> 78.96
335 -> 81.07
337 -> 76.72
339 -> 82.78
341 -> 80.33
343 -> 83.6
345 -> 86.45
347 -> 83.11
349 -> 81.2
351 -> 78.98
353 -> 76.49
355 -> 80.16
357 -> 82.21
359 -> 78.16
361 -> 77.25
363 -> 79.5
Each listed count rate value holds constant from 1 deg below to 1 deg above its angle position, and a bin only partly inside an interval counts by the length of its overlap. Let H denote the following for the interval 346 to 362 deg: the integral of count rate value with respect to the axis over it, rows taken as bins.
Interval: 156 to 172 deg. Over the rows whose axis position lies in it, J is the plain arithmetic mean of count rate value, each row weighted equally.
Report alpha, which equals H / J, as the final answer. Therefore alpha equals 14.7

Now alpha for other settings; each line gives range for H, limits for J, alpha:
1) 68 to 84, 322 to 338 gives 16.2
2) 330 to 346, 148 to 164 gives 15.6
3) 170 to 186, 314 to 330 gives 17.1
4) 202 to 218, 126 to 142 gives 17.4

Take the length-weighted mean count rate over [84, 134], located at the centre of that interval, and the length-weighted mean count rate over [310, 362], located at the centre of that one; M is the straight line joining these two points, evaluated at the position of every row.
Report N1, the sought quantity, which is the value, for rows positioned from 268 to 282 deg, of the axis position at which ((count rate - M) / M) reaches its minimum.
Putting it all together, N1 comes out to 281 deg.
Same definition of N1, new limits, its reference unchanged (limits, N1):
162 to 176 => 175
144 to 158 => 151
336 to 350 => 337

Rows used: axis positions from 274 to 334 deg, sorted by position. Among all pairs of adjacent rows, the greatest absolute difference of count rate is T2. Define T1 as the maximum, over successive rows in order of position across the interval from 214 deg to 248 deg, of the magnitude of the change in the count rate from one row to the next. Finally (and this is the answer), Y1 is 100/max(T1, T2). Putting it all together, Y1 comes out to 7.6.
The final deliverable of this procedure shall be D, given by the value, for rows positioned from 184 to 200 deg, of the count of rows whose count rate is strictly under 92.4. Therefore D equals 1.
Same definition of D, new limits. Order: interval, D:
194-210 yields 1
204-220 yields 5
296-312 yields 8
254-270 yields 1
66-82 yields 8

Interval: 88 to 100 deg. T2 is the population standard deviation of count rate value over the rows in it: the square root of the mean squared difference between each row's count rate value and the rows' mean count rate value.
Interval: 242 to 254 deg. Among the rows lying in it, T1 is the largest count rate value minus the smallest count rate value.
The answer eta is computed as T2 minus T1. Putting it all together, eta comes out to -4.0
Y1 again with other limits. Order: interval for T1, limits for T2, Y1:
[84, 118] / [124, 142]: 8.7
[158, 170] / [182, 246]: 9.0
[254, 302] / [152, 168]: 7.6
